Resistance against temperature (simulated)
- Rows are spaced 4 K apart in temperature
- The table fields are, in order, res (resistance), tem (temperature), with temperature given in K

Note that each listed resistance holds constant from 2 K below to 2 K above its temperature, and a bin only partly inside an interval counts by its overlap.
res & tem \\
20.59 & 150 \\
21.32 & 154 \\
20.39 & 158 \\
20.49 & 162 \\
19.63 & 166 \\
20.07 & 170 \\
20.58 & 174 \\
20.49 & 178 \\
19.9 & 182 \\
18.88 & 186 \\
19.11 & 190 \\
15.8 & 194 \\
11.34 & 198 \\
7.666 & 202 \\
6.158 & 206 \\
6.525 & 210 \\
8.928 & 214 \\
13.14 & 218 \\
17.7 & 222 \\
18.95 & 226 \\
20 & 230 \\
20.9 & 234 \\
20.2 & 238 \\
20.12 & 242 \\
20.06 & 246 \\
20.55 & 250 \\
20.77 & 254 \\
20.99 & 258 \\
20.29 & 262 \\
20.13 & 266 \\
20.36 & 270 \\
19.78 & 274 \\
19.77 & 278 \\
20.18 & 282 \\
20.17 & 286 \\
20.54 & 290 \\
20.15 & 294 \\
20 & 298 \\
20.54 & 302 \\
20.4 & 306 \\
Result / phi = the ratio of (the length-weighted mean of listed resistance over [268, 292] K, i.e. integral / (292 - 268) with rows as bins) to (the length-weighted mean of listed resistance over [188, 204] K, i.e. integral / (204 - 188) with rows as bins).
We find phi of 1.49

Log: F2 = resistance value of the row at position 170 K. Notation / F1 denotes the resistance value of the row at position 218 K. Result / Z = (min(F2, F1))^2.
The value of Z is 173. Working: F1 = 13.14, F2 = 20.07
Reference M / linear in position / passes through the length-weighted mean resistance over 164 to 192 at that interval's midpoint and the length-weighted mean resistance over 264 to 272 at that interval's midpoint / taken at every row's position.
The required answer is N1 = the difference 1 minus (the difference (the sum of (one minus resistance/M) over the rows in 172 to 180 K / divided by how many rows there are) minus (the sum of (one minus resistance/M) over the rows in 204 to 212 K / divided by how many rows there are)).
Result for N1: 1.72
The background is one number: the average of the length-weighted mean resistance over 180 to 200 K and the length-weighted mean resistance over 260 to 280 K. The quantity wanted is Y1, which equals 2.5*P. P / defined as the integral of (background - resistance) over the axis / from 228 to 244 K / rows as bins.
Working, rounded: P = -28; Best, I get -71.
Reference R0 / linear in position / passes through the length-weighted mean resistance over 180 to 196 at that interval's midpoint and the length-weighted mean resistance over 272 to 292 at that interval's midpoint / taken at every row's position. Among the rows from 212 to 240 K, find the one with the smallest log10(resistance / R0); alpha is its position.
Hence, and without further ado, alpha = 214 K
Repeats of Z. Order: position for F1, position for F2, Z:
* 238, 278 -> 391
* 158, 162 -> 416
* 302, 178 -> 420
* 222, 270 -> 313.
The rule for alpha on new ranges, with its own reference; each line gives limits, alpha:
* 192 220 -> 206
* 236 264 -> 262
